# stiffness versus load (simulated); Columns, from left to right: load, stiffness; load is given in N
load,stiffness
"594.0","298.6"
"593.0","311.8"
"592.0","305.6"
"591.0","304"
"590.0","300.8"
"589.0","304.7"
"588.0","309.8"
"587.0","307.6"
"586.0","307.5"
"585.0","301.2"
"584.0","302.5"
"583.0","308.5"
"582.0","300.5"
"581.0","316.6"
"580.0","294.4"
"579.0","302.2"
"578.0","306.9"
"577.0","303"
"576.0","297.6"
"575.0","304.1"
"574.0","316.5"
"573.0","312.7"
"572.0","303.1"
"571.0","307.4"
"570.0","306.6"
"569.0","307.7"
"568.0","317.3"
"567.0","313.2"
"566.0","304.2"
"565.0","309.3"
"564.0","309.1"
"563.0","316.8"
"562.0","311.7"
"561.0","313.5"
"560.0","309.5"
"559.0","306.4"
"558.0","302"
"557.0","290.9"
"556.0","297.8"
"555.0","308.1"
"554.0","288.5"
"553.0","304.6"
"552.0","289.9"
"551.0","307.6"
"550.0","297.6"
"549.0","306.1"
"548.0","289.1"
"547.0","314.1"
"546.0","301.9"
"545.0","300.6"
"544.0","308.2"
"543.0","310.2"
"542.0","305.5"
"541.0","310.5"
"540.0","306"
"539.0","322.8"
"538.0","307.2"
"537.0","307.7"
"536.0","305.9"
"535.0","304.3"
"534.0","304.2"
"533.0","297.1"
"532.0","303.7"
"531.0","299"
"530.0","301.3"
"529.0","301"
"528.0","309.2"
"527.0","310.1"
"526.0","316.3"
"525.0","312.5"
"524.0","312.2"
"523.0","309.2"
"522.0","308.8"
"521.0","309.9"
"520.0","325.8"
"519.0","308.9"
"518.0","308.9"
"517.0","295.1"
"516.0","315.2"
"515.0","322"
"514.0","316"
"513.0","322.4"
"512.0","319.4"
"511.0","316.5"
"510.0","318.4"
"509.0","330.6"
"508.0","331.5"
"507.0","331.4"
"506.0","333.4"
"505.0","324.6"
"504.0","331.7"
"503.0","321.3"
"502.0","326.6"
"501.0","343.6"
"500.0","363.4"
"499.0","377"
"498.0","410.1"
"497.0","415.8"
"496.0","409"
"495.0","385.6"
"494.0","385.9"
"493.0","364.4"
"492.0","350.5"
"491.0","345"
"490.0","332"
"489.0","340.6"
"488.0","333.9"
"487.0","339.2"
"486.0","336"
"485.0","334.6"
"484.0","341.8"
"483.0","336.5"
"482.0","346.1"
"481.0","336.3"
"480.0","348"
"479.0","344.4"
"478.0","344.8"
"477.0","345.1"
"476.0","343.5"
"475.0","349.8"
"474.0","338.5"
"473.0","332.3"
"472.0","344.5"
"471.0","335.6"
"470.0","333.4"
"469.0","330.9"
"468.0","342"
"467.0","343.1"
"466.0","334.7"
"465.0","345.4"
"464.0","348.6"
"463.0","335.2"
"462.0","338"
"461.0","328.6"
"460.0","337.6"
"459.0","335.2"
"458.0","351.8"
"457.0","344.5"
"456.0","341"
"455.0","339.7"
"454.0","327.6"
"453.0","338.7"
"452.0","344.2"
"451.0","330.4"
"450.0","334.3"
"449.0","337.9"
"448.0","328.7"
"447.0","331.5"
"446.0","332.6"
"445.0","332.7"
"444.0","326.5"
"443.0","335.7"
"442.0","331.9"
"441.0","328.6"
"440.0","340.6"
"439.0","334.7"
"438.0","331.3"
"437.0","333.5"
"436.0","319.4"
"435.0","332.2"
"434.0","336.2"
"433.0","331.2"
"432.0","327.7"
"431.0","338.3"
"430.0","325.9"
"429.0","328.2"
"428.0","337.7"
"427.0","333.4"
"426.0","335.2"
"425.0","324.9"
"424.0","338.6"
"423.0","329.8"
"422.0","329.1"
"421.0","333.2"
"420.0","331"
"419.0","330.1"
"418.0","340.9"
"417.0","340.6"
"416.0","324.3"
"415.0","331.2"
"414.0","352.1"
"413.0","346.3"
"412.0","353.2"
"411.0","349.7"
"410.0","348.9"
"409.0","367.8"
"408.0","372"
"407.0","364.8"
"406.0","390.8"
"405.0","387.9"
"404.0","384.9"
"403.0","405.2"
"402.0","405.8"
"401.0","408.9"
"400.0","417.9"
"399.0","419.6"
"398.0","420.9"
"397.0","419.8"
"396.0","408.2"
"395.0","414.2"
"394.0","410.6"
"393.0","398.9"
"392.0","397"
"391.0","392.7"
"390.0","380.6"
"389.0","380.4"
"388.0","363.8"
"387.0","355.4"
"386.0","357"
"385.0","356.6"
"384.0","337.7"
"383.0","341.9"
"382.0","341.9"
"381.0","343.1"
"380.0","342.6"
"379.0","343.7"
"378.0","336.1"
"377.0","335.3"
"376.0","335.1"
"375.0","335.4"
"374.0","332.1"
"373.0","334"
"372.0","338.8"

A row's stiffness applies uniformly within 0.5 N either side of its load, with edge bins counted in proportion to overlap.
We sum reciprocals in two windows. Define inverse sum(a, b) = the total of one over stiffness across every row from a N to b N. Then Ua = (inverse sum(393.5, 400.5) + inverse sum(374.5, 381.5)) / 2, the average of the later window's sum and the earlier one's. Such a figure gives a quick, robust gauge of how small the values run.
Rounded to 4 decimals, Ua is 0.0187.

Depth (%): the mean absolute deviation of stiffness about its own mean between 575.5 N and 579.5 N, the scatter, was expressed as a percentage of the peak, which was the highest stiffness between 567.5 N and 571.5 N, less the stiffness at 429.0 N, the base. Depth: -23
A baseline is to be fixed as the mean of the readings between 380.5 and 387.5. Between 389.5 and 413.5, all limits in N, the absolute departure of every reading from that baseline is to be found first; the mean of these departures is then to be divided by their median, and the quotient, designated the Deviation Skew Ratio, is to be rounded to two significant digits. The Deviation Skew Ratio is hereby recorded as 0.91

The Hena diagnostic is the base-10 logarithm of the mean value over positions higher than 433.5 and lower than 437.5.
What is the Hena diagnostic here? 2.52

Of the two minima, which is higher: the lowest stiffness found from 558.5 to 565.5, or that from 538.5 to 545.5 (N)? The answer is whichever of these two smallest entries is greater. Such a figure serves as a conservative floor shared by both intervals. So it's 306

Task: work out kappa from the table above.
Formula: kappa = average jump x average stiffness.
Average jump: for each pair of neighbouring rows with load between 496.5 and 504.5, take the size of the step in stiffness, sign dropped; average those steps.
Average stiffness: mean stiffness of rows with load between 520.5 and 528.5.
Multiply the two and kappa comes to 4661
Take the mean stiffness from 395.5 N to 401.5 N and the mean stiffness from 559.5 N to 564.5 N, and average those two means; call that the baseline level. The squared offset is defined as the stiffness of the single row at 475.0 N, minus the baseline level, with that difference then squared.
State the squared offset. 202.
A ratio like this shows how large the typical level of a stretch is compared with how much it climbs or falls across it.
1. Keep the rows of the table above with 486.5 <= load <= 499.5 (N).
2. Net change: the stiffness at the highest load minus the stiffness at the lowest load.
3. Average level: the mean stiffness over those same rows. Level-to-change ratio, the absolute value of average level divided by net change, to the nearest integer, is 10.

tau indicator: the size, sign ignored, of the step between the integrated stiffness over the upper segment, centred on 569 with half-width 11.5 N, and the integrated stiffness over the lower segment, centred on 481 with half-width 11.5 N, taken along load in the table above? 757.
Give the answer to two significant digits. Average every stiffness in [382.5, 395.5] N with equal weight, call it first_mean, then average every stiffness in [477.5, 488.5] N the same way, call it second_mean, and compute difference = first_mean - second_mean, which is 36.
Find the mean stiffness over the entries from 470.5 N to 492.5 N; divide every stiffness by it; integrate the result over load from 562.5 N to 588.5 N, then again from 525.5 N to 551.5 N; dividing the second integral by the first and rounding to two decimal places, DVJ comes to 1.00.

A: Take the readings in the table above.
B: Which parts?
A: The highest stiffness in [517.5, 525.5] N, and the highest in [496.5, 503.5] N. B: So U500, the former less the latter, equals -90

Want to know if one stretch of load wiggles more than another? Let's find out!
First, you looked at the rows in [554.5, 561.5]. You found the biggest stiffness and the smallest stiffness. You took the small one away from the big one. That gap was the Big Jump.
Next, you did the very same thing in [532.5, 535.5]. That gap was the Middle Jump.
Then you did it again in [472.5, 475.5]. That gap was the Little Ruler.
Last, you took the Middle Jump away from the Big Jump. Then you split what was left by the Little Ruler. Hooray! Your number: 0.9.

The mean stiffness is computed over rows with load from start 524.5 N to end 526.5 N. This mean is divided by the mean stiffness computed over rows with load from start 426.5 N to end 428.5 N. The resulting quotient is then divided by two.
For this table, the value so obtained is 0.468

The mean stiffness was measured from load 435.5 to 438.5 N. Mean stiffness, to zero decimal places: 328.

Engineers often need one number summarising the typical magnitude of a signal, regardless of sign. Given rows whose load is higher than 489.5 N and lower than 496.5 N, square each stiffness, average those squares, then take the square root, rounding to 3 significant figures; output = 368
